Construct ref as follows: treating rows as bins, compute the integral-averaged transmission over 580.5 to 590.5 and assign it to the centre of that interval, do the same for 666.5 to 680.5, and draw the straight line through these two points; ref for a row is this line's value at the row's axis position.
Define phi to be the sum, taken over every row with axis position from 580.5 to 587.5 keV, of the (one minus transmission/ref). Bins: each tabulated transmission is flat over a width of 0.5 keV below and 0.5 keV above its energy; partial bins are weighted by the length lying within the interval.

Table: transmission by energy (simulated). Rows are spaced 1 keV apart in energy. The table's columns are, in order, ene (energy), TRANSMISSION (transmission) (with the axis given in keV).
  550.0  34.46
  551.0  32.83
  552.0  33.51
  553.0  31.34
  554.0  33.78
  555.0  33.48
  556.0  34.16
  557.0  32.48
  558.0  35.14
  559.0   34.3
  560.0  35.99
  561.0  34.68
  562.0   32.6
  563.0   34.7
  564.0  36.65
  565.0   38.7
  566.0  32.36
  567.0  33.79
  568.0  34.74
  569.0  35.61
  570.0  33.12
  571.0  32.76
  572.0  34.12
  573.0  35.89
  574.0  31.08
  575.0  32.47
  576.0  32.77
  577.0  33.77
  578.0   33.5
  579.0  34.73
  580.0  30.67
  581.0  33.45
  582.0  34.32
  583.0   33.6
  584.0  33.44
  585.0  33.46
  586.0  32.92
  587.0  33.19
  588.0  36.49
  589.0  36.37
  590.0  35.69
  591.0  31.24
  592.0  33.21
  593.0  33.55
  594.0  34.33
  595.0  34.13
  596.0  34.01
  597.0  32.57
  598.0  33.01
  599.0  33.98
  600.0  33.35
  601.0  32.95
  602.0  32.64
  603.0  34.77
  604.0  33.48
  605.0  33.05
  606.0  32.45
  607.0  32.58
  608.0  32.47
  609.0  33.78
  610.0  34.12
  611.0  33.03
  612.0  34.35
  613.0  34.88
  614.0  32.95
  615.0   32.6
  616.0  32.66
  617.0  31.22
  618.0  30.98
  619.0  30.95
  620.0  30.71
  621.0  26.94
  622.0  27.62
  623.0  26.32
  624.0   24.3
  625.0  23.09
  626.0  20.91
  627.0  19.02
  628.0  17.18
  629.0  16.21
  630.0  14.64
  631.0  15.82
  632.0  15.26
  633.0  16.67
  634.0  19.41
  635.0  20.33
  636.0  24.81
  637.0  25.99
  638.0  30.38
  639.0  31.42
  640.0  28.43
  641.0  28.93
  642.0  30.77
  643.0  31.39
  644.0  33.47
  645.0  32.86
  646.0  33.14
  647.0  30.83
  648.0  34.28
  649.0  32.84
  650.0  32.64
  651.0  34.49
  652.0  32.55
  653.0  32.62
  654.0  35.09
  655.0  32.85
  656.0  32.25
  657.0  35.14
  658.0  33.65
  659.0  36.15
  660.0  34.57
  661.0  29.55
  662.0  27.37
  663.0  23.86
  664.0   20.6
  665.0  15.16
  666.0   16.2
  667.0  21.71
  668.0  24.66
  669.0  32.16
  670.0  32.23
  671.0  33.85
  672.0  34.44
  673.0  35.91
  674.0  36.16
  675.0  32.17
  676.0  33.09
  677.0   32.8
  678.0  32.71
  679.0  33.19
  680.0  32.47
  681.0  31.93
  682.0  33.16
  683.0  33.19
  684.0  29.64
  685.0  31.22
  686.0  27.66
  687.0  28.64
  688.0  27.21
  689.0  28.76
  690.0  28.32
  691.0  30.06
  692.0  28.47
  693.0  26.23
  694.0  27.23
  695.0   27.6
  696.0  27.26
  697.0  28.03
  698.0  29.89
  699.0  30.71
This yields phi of 0.2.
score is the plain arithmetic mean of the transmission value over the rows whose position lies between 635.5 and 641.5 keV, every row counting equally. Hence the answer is 28.3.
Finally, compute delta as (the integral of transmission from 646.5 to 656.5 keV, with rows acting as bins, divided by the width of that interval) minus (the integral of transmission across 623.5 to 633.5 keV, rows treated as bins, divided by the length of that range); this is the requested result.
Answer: 14.7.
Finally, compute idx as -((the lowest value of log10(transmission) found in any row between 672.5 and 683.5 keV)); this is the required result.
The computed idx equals -1.50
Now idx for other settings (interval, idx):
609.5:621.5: -1.43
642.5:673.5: -1.18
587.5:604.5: -1.49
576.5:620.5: -1.49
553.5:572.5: -1.51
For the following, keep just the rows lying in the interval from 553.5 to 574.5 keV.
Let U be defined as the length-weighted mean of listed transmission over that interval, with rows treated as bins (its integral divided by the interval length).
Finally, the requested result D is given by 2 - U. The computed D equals -32.3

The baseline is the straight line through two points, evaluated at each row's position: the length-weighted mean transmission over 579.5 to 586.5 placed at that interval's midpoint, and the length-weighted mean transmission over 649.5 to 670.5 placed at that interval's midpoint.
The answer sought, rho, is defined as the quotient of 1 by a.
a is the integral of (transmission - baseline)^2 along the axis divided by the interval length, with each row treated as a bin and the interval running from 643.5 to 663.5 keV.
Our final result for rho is 0.06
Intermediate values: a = 15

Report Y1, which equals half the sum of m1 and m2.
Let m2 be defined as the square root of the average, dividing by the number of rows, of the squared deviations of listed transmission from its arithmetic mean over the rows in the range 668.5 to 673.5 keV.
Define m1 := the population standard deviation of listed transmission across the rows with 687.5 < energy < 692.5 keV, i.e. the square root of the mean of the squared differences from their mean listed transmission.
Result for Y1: 1.2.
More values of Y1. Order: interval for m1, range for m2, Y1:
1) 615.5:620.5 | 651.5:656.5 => 0.9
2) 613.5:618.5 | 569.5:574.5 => 1.2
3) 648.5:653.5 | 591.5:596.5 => 0.6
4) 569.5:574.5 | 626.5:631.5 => 1.5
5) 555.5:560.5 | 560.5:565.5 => 1.6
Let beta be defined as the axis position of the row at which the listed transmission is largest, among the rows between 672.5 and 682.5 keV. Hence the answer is 674.0 keV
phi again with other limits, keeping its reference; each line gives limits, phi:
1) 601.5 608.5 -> 0.1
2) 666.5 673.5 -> 0.3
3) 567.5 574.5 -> 0.2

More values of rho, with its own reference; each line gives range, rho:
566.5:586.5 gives 0.68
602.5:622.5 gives 0.26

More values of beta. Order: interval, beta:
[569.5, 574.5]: 573.0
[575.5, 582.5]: 579.0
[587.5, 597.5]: 588.0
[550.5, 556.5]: 556.0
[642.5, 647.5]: 644.0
